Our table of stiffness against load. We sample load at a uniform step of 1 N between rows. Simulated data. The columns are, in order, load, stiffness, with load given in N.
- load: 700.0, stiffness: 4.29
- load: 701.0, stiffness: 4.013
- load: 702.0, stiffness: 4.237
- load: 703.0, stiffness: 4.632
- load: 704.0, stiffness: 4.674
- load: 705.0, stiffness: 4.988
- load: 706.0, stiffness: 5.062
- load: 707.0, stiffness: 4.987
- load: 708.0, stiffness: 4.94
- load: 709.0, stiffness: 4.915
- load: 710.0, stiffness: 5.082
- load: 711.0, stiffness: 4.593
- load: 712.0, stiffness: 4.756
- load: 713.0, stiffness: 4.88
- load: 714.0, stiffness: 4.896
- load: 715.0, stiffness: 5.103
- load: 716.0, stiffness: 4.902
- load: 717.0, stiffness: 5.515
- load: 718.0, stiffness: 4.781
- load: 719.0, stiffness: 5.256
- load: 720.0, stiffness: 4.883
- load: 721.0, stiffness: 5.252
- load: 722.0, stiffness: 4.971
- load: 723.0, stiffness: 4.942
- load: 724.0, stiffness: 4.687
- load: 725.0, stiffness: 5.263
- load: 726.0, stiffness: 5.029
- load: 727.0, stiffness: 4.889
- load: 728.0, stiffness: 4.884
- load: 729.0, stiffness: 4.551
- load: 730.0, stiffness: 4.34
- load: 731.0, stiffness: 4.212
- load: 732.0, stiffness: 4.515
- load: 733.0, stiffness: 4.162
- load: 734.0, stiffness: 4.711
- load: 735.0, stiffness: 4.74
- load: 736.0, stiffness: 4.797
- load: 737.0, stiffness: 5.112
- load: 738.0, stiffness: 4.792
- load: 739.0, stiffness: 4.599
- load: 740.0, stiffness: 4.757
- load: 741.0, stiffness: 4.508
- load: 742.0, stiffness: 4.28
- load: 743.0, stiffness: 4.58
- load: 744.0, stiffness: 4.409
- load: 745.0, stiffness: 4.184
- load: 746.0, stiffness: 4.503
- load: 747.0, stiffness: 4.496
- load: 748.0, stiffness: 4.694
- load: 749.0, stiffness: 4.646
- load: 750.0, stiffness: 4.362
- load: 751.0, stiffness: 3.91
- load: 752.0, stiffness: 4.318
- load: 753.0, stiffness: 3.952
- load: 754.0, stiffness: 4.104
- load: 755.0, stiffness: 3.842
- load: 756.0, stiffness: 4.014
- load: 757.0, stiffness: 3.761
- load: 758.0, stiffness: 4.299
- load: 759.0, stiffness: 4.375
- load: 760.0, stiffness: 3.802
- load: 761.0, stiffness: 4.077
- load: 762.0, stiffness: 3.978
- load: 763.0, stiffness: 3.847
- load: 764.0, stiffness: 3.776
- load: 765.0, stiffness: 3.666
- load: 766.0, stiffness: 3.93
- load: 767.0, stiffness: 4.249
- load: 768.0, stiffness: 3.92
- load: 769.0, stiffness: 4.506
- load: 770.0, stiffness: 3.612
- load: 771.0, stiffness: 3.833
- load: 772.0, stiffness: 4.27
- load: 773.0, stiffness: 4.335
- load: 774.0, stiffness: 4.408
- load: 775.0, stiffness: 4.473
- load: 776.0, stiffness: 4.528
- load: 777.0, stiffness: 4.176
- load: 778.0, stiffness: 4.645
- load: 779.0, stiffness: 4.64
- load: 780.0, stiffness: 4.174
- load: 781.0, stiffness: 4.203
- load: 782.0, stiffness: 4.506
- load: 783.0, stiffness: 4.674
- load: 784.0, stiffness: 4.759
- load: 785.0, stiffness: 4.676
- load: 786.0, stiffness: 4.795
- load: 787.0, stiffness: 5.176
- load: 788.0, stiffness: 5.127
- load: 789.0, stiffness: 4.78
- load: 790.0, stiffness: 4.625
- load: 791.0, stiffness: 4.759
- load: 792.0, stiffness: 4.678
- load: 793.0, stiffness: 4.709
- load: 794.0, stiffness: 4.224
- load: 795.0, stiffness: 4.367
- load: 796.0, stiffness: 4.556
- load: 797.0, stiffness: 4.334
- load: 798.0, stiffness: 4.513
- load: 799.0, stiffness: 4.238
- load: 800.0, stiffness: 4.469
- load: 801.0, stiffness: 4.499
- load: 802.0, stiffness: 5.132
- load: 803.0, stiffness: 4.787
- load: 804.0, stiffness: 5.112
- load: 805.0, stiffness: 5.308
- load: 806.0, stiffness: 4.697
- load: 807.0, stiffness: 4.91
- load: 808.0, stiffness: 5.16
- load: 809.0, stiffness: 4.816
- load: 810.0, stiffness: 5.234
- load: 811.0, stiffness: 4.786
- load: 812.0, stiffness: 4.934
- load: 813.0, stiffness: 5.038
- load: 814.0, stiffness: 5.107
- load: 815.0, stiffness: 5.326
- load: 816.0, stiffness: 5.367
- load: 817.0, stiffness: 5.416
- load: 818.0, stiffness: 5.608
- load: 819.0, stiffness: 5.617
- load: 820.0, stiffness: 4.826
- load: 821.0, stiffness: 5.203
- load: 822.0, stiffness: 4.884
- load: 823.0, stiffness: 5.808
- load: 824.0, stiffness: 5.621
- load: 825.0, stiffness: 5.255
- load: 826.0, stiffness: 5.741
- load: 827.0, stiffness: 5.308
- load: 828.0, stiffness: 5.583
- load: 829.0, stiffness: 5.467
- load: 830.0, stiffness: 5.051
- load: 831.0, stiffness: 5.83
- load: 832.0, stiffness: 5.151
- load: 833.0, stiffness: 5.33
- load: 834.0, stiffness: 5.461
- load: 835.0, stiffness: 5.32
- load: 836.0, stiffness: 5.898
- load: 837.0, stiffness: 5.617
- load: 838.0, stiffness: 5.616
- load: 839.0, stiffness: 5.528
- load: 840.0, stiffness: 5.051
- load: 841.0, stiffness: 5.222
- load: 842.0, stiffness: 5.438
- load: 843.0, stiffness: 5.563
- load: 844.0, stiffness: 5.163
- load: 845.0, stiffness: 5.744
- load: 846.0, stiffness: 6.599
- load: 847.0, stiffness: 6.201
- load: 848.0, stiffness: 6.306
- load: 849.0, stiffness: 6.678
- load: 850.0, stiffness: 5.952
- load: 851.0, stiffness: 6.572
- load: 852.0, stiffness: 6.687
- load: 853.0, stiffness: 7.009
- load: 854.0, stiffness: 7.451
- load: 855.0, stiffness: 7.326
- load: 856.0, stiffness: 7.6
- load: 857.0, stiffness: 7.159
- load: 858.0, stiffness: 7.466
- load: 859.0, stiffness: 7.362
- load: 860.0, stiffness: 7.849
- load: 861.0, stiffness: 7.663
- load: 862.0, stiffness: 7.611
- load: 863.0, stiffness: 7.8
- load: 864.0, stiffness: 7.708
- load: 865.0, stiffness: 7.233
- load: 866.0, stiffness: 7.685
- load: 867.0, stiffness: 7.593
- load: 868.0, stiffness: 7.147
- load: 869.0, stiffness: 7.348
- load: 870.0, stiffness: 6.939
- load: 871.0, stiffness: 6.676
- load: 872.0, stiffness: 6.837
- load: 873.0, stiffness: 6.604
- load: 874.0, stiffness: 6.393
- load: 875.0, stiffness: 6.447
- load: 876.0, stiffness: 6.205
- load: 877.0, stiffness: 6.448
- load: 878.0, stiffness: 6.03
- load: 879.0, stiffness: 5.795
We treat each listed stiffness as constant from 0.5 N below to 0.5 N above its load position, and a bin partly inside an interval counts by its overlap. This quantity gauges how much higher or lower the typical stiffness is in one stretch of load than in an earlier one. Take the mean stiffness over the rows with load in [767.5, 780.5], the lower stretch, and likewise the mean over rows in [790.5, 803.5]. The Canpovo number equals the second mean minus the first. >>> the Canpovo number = 0.3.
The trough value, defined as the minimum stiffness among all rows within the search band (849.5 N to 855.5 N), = 5.952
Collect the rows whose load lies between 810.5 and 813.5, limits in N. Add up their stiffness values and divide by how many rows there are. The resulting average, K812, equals 4.9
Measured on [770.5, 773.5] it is 4.1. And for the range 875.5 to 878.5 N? 6.2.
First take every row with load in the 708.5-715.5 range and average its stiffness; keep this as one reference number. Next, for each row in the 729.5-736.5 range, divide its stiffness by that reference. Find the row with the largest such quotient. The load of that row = 736.0 N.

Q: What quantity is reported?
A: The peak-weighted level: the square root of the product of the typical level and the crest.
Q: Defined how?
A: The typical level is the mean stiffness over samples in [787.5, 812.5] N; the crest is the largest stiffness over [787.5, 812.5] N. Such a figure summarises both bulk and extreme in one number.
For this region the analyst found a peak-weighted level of 5.0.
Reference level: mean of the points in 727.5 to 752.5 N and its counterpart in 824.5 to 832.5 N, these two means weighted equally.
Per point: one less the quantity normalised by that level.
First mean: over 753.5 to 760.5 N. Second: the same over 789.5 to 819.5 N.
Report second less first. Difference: -0.17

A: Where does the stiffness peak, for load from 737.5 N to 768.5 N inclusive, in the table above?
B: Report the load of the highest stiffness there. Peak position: 738.0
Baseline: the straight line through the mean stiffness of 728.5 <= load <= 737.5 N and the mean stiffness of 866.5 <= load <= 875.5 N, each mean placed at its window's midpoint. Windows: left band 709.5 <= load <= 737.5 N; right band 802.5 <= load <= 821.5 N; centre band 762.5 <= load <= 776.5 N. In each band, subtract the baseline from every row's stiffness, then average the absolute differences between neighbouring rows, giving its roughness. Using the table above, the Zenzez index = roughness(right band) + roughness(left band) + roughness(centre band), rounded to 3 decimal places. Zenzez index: 0.801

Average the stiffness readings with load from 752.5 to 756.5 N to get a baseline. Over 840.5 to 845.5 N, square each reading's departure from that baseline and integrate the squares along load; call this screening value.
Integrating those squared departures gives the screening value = 10.7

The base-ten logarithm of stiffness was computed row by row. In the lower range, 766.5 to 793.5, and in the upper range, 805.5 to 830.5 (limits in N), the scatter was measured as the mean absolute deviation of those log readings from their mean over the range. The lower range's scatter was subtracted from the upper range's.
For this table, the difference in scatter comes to -0.005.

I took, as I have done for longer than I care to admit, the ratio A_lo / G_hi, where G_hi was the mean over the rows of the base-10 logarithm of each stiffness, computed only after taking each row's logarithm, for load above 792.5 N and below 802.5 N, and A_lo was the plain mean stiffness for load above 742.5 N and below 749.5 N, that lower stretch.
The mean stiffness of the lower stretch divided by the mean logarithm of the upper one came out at 6.9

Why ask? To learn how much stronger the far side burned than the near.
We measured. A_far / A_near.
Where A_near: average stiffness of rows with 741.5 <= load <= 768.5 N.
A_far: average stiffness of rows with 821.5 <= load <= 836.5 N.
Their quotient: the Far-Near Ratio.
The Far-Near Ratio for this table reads 1.31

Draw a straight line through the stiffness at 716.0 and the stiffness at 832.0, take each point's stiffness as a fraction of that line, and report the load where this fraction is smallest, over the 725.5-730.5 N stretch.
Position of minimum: 730.0 N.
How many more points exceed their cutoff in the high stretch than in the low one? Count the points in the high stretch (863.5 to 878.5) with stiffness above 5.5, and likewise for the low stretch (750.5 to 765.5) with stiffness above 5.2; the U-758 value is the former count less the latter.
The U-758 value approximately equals 15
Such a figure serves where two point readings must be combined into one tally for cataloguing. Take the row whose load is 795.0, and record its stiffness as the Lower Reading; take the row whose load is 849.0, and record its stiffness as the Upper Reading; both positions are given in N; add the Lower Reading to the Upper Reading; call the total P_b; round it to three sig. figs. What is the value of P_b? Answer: 11.0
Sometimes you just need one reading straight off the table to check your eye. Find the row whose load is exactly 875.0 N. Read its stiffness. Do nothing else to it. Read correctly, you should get 6.447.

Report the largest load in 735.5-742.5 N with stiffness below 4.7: 742.0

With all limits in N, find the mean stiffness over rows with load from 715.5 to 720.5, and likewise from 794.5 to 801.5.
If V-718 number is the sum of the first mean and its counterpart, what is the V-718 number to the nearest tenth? 9.5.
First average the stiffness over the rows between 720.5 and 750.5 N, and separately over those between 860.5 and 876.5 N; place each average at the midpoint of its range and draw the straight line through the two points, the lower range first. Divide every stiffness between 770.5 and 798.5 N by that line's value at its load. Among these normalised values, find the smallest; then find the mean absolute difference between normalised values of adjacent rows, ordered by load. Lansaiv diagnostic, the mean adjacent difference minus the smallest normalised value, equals -0.69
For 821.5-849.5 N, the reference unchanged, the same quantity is -0.71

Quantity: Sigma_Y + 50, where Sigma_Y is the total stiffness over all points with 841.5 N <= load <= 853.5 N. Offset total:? 124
